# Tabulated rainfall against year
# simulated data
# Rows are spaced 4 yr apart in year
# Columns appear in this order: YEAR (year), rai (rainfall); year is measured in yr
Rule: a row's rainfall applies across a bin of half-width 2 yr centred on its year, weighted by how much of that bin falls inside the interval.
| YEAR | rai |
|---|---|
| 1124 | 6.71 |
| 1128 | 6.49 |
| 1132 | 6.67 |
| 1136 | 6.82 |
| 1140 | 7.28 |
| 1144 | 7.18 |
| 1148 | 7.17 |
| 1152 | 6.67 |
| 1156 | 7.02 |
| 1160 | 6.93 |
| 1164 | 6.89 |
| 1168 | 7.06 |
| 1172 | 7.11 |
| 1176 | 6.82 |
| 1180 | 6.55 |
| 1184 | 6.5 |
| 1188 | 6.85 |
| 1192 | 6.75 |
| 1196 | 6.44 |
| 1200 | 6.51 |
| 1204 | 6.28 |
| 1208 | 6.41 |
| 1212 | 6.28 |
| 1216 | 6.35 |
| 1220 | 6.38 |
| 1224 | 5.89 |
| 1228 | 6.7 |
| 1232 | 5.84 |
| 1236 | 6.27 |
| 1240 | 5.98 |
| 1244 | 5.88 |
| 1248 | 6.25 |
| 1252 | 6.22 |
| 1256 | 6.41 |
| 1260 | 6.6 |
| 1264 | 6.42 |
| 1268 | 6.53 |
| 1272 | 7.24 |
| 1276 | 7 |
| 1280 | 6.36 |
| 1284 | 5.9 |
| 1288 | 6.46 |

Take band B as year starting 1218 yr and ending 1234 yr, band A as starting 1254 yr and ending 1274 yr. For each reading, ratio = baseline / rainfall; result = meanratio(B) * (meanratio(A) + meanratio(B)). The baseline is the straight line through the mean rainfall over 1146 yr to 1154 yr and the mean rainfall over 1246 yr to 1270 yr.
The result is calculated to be 2.15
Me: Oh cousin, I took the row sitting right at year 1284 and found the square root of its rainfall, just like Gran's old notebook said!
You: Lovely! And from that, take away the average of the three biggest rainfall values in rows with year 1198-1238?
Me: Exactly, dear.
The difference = -4.11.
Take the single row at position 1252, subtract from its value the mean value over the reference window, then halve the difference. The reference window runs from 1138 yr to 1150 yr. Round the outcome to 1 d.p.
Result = -0.5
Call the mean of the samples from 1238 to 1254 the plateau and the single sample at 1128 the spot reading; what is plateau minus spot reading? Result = -0.41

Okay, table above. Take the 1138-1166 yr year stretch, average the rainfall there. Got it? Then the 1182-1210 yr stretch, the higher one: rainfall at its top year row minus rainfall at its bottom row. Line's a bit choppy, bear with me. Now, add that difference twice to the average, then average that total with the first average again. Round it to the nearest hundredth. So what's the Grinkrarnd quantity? 6.93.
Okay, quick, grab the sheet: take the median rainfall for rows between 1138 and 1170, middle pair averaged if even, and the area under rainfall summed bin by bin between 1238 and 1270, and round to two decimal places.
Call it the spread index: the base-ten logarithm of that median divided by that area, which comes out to -1.46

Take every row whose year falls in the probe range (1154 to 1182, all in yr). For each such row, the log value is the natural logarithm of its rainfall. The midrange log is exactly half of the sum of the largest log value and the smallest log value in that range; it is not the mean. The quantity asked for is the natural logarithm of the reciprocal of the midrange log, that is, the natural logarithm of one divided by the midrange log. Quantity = -0.653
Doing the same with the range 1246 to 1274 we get -0.644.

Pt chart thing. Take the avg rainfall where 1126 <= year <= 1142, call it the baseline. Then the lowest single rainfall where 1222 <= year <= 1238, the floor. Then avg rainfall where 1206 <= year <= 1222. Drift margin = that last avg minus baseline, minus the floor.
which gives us -6.3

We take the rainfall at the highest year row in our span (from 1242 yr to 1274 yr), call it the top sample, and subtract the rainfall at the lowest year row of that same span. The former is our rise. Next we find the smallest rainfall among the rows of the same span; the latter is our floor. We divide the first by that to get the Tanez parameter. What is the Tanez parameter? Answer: 0.231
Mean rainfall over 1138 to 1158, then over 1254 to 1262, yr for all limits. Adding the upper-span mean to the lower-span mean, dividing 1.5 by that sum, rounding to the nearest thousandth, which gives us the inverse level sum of 0.111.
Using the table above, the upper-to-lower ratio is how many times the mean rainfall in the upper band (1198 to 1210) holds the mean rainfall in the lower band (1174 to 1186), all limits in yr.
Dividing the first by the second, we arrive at 0.97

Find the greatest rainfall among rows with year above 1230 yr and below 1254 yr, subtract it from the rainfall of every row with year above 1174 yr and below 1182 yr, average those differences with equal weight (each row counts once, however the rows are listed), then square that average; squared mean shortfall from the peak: 0.17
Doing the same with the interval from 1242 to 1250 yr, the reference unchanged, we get 0.04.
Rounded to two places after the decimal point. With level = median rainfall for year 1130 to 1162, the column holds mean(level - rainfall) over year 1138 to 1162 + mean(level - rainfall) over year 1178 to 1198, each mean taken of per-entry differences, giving 0.29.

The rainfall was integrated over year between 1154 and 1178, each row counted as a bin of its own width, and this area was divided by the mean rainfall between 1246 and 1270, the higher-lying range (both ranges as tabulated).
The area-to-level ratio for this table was 26.1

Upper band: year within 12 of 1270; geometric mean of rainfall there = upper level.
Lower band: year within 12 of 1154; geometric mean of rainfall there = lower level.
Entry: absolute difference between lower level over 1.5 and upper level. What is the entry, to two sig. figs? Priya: 2.0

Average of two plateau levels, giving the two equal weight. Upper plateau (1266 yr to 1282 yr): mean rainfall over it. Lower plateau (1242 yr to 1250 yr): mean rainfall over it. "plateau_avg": 6.42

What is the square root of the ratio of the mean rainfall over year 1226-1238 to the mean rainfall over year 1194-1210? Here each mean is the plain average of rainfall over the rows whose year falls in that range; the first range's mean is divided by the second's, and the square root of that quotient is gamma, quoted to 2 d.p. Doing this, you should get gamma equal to 0.99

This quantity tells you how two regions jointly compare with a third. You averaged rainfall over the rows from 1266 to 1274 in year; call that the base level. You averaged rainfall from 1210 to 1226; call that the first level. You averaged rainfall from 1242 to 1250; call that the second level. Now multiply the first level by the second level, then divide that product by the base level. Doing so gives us 5.5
